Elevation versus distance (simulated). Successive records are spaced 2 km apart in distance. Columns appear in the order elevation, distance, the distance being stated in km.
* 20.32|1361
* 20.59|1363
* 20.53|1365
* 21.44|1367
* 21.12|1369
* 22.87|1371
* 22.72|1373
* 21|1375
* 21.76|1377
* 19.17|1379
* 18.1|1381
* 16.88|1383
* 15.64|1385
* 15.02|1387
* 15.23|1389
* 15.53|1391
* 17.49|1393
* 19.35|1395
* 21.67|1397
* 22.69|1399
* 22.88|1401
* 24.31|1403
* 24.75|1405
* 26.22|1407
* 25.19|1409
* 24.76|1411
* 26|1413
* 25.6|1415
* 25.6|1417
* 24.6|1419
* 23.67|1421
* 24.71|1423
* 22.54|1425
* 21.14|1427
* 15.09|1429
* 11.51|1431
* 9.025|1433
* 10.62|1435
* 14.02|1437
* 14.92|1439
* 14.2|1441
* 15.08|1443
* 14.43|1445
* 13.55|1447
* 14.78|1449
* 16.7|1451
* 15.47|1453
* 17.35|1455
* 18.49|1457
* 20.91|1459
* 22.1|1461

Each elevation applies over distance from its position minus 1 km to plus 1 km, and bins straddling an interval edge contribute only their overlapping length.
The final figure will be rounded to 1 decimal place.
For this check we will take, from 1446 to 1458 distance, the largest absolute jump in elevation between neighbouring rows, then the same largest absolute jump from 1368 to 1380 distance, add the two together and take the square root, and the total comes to 2.1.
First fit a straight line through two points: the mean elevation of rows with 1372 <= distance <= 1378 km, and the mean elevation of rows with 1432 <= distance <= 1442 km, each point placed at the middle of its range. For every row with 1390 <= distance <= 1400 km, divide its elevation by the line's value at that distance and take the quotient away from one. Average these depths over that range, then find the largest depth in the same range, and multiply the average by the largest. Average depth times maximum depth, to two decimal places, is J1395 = -0.01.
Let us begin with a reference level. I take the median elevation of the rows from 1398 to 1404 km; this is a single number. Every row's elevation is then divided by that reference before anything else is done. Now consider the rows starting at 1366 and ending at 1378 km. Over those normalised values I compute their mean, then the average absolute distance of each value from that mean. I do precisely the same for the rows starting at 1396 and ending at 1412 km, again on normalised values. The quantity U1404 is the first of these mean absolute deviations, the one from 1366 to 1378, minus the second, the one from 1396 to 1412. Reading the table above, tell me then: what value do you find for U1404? -0.025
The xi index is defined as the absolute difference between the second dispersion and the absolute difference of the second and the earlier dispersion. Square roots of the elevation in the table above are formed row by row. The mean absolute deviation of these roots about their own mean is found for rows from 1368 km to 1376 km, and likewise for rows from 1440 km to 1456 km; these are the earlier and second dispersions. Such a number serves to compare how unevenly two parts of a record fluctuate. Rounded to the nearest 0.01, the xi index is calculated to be 0.09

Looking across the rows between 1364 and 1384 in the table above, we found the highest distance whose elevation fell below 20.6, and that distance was 1383 km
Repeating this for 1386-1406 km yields 1395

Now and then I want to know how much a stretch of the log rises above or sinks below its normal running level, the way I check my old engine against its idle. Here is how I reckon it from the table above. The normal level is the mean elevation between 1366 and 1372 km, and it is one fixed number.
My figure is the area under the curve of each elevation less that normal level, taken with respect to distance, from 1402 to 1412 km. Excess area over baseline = 32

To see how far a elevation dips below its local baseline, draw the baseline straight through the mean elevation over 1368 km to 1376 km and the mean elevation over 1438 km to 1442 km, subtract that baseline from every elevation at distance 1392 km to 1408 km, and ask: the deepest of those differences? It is -2.2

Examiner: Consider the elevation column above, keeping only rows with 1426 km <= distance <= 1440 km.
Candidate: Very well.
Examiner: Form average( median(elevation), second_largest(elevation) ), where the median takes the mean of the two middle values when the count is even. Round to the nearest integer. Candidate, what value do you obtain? 15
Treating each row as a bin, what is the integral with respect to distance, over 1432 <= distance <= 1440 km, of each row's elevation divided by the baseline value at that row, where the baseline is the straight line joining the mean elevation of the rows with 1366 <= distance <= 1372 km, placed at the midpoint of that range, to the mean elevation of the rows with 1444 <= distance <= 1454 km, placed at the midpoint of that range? 6.1 km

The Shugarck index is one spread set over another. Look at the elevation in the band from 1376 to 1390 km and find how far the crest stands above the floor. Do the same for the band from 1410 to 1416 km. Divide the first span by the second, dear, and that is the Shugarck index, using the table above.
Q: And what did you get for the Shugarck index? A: 5.4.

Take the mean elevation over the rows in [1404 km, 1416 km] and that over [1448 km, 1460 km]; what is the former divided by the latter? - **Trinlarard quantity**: 1.5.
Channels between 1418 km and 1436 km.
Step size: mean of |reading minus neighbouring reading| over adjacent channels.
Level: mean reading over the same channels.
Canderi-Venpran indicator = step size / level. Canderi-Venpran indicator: 0.13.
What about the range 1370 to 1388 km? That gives 0.06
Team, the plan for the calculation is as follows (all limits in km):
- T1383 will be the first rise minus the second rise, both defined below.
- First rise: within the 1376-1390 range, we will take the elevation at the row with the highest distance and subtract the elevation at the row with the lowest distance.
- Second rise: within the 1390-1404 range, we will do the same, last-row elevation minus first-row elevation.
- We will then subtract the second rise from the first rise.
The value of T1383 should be -15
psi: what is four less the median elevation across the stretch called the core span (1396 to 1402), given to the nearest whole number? -19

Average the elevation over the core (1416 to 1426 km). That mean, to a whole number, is 24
